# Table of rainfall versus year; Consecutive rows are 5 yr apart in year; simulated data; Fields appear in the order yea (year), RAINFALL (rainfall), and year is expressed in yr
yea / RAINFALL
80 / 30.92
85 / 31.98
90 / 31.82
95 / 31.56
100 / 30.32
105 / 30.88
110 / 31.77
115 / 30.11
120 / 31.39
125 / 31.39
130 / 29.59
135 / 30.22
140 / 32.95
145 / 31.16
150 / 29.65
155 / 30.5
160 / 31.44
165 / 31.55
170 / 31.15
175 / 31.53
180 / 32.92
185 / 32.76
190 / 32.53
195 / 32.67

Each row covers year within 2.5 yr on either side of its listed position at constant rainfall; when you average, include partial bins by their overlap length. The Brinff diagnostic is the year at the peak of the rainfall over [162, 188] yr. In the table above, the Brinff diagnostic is 180 yr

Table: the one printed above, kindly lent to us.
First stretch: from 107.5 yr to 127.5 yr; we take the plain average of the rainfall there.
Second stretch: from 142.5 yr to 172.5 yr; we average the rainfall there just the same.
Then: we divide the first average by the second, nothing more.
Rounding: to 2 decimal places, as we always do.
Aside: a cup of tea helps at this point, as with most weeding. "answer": 1.01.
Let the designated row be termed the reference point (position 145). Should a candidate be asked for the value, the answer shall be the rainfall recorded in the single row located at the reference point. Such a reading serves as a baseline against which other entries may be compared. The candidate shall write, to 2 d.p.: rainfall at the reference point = 31.16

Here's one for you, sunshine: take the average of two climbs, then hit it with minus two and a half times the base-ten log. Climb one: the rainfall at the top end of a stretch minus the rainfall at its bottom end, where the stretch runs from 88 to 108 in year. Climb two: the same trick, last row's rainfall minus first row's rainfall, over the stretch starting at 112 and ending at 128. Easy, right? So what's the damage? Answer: 1.9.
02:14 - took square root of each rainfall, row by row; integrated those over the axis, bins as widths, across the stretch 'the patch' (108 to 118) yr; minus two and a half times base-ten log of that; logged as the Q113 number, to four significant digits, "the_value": -4.363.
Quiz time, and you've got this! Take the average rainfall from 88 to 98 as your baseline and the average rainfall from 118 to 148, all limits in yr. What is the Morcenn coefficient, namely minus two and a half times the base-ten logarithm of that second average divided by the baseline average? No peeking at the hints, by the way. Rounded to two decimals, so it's 0.02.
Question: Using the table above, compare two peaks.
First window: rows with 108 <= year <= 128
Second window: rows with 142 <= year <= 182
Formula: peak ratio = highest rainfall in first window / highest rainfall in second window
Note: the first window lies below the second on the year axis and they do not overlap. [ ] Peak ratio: 0.97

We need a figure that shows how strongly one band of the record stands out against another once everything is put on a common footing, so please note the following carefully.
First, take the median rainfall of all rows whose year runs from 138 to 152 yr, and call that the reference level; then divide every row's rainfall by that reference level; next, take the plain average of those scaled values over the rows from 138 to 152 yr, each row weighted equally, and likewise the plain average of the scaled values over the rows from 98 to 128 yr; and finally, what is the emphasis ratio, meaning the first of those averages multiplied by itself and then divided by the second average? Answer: 1.01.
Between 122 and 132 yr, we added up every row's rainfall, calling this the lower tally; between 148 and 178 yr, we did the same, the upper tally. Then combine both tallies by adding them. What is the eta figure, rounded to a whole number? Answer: 247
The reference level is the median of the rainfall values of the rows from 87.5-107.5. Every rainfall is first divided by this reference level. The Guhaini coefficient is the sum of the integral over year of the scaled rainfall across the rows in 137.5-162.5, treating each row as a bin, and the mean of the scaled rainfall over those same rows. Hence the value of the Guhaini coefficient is 26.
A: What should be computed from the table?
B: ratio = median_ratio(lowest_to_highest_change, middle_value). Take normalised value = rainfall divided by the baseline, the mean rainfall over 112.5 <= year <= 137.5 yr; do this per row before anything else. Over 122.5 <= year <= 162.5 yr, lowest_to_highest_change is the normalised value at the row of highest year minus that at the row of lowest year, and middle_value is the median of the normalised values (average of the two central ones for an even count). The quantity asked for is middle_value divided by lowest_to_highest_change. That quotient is 617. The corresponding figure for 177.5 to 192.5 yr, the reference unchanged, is -84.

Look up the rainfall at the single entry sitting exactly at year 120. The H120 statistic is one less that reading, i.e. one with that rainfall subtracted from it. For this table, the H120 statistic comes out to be -30.4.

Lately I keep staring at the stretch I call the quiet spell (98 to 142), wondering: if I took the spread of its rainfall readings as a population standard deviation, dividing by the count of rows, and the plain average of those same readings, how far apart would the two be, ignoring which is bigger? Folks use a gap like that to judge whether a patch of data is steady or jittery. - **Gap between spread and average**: 30.0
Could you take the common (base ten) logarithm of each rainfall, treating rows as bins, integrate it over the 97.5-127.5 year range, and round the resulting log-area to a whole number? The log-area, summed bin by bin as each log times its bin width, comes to 45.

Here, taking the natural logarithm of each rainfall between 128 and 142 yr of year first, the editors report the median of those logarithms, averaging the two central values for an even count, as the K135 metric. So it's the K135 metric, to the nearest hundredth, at 3.41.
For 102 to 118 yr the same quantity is 3.43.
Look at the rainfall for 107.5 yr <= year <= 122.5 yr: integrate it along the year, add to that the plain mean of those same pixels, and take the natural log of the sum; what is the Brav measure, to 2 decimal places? 6.21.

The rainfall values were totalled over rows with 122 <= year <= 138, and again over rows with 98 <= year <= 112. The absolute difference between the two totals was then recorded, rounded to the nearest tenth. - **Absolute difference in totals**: 1.8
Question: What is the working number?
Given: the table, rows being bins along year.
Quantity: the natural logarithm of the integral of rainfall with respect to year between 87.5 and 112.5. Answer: 6.7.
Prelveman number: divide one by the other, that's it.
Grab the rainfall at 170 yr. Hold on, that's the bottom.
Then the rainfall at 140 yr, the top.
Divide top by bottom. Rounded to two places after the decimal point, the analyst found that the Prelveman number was 1.06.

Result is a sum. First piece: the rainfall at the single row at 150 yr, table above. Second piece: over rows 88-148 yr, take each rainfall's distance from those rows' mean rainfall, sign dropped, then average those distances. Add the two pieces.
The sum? 30.38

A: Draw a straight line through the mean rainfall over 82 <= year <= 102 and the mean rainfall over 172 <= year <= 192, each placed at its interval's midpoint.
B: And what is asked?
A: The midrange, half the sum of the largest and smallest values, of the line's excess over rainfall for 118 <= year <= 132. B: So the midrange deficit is 1.30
